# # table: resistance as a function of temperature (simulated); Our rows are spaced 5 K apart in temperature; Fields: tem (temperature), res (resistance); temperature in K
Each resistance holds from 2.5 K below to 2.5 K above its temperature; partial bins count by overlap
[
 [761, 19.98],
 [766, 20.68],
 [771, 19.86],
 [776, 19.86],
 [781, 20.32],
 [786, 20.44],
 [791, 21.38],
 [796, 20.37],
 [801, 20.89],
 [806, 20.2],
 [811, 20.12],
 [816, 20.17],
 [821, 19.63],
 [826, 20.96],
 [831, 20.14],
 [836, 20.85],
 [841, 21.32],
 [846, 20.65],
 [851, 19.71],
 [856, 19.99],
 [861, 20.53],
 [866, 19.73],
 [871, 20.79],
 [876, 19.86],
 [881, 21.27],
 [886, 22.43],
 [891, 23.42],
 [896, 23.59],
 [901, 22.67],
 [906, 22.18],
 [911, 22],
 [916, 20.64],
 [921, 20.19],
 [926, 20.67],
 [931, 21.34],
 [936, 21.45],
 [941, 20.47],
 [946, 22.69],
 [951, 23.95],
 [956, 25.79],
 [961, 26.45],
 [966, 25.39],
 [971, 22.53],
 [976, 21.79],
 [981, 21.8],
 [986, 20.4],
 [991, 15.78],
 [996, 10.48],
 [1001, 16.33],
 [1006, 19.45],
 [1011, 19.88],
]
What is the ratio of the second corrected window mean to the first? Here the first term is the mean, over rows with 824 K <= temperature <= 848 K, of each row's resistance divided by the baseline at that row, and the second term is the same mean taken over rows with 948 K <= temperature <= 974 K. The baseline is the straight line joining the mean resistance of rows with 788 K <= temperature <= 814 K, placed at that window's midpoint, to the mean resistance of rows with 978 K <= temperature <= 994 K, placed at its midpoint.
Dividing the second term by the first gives 1.25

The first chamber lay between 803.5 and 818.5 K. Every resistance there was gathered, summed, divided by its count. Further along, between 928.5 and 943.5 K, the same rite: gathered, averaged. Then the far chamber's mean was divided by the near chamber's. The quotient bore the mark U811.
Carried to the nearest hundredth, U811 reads 1.05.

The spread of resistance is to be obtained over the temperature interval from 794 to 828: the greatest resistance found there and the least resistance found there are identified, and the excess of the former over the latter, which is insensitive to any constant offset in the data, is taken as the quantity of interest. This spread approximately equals 1.3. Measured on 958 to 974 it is 3.9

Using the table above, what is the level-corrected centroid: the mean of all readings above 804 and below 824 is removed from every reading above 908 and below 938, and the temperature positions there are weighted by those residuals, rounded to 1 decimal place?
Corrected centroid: 923.4 K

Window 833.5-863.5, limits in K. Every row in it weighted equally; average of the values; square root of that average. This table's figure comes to 4.53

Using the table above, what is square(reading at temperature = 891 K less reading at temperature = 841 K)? 4.4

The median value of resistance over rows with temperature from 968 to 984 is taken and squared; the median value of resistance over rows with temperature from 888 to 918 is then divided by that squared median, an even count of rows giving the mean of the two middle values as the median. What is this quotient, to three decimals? 0.047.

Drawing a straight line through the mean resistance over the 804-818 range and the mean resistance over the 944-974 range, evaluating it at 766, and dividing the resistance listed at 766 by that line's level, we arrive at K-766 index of 1.10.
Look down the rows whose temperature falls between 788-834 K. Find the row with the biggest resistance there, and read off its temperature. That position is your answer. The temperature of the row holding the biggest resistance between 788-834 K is 791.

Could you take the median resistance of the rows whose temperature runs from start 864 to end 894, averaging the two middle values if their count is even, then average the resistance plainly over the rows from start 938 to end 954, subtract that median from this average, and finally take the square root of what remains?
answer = 1.2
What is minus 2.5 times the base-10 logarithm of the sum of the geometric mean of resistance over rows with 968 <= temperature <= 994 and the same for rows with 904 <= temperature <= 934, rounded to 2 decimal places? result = -4.04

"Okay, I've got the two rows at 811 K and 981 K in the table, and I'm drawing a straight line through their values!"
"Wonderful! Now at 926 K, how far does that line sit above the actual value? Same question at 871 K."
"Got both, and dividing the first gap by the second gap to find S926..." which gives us -8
